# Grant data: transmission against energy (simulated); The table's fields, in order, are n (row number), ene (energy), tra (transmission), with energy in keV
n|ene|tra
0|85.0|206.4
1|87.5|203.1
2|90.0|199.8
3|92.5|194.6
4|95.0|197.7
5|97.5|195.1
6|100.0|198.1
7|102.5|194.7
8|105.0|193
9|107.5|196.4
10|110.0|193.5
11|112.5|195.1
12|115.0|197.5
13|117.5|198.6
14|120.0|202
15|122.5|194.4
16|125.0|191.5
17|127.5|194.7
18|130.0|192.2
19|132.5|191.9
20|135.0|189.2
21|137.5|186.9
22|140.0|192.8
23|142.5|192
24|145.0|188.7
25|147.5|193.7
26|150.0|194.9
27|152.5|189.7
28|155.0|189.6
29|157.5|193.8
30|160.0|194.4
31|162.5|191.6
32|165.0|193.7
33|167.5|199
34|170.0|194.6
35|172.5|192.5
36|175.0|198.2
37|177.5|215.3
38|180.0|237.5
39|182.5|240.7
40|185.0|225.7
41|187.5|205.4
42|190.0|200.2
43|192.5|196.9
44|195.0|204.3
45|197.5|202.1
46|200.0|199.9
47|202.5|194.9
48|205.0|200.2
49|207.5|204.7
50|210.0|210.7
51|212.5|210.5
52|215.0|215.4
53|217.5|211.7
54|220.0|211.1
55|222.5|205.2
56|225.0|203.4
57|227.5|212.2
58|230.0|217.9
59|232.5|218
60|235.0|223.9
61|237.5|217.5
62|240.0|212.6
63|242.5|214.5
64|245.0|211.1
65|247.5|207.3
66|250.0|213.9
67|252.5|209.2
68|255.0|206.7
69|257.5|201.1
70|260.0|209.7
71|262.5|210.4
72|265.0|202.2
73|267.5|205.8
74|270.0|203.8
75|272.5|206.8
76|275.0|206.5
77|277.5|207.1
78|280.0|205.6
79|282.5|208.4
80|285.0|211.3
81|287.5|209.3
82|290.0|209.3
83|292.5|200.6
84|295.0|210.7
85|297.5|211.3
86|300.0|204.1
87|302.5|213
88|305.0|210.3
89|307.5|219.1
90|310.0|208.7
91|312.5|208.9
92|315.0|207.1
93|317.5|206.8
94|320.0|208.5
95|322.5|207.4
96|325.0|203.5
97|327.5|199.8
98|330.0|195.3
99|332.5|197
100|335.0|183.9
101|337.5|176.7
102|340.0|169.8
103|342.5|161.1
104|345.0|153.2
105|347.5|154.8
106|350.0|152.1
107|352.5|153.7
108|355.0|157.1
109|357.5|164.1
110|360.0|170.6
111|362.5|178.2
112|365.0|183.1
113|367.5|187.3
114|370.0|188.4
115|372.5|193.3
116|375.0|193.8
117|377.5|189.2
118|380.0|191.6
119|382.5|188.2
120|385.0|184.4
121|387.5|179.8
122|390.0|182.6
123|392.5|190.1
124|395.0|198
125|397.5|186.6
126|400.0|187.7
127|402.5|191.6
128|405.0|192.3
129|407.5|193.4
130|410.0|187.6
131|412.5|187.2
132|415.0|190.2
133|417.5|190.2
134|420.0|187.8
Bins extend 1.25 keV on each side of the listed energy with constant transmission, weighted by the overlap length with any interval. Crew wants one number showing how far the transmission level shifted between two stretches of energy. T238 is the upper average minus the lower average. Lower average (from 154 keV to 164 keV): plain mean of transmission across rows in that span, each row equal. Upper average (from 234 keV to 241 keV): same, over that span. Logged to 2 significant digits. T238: 26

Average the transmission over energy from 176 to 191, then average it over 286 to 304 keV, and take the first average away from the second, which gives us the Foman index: -12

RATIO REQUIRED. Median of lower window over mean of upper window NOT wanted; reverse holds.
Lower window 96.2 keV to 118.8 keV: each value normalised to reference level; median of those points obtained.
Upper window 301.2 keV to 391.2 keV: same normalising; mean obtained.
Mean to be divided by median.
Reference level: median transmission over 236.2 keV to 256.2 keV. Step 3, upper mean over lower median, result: 0.96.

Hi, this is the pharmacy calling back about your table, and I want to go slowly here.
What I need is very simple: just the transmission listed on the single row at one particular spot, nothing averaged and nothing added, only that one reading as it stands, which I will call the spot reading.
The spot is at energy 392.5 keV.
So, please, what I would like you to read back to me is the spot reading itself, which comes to 190.1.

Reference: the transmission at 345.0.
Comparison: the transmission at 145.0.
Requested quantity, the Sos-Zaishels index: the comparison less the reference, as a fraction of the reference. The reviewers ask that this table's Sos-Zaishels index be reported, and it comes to 0.23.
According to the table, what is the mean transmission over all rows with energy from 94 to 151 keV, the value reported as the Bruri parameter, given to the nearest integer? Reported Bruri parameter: 194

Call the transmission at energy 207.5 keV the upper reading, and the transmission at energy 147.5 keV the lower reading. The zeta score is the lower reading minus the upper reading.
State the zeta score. -11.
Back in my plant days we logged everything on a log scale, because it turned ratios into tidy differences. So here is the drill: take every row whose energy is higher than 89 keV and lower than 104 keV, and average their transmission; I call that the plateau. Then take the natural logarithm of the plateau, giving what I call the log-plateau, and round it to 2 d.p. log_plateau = 5.28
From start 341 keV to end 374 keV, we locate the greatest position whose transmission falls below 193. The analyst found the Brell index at 370.0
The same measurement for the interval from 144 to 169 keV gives 162.5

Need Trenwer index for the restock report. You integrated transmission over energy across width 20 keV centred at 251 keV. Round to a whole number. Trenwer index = 4184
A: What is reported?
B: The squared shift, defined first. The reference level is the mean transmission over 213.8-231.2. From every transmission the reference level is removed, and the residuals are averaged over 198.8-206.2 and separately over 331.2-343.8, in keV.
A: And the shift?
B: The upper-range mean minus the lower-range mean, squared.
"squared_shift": 426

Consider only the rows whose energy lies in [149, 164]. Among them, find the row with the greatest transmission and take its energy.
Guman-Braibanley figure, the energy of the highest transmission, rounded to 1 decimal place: 150.0 keV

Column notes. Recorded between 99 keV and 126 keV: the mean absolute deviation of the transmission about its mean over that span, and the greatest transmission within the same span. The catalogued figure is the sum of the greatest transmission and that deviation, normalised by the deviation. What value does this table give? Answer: 86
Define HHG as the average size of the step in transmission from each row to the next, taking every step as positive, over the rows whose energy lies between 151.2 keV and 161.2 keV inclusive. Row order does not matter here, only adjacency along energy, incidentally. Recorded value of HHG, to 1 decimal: 1.6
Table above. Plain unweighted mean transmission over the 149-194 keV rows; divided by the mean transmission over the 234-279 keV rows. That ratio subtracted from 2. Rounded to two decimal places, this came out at 1.03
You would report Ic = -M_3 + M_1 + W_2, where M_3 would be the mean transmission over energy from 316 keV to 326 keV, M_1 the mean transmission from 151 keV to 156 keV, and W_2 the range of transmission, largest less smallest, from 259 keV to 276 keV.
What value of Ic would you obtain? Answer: -9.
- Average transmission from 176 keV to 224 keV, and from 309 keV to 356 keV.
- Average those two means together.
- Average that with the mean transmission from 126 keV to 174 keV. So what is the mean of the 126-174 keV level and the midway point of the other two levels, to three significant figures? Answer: 195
